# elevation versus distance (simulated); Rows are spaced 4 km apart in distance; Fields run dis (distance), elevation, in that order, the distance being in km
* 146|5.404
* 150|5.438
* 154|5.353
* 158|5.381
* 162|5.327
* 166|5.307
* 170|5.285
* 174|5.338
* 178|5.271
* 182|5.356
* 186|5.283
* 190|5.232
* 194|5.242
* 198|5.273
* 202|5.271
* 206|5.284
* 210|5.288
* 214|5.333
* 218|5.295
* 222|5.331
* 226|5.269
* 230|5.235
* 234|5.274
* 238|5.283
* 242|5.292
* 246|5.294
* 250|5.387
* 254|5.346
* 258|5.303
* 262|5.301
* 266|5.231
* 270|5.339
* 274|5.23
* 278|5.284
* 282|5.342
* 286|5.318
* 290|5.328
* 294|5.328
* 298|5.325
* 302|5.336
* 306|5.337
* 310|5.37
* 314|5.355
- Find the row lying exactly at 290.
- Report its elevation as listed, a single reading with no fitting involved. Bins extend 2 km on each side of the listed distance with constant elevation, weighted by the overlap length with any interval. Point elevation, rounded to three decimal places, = 5.328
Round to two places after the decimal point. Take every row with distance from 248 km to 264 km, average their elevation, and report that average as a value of 5.33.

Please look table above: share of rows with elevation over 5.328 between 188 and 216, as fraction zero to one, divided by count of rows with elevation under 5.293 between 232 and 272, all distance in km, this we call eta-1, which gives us 0.036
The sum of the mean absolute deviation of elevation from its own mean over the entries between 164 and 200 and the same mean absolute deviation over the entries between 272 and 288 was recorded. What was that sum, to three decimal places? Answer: 0.067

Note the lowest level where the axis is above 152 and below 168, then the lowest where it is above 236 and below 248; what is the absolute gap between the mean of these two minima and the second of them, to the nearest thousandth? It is 0.012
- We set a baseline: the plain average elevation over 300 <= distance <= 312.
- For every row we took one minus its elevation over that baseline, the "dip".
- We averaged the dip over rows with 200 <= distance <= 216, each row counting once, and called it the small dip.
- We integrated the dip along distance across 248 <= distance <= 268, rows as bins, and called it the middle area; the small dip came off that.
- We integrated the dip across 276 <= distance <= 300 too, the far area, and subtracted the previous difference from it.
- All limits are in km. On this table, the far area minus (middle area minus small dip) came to 0.00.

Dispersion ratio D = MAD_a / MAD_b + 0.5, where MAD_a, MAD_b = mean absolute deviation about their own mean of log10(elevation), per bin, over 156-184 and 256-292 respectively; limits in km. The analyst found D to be 1.4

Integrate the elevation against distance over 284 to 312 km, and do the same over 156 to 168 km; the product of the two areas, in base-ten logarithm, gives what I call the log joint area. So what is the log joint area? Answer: 3.98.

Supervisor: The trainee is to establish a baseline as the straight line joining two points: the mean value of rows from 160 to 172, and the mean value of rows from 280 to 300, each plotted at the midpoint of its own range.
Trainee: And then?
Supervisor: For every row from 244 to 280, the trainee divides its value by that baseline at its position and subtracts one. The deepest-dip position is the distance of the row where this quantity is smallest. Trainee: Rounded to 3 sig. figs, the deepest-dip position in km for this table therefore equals 274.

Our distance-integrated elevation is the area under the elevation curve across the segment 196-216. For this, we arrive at 105.8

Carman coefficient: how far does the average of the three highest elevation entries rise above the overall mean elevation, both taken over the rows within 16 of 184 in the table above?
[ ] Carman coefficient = 0.041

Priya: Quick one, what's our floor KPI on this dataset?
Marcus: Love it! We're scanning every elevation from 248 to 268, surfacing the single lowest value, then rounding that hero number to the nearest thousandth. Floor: 5.231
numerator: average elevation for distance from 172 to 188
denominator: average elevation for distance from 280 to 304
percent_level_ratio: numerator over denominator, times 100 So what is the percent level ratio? 100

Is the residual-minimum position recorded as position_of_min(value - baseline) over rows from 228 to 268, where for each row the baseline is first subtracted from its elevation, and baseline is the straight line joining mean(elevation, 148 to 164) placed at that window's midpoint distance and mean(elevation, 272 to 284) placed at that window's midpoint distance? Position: 230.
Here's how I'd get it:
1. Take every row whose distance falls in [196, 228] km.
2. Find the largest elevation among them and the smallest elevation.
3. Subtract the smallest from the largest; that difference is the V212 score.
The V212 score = 0.064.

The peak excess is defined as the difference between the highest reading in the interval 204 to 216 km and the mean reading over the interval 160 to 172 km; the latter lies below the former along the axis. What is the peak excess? 0.027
